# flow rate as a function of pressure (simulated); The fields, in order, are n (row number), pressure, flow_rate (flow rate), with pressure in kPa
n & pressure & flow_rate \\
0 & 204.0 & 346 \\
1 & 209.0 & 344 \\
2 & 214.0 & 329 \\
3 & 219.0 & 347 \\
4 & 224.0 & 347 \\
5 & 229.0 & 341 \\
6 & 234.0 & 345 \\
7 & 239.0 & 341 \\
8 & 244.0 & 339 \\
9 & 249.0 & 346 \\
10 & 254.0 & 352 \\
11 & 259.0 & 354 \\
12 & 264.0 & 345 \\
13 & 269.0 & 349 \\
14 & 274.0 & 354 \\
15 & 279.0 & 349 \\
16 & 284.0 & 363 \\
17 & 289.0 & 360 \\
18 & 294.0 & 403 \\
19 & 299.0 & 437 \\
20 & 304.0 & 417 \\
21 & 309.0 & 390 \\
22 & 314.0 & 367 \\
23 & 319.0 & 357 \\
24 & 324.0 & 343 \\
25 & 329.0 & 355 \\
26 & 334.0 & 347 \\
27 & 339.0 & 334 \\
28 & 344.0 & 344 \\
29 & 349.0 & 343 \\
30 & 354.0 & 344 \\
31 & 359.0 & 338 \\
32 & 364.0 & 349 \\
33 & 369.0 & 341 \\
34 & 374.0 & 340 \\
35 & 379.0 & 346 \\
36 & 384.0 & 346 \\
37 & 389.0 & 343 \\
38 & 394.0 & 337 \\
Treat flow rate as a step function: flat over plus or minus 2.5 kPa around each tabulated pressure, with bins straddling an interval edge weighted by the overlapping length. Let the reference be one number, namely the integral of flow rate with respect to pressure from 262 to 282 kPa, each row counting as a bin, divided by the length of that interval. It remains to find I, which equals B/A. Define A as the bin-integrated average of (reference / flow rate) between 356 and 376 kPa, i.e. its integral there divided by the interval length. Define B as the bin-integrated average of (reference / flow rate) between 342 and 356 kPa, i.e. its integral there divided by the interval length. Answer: 1.00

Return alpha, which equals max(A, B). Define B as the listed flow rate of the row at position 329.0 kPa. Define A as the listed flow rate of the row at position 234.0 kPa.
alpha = 355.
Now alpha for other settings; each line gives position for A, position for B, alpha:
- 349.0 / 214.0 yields 343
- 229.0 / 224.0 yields 347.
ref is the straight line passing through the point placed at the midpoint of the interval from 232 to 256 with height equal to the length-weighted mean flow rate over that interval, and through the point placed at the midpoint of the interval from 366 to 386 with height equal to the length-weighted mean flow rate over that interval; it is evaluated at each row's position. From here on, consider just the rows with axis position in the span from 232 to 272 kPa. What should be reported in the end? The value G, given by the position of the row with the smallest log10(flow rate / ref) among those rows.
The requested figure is 244.0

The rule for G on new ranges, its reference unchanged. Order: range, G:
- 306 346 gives 339.0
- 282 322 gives 319.0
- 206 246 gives 214.0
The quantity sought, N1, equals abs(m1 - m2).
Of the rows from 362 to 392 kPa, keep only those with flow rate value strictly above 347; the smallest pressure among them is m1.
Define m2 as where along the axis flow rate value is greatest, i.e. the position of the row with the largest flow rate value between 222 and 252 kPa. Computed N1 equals 140 kPa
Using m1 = 364.0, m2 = 224.0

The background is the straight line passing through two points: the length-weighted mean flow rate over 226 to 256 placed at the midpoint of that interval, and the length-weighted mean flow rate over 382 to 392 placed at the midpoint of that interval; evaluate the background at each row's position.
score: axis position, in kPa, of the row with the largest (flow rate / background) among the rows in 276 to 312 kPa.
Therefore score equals 299.0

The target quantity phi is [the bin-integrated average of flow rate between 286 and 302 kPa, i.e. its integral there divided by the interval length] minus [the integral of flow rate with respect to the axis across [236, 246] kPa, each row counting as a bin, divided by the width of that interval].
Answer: 59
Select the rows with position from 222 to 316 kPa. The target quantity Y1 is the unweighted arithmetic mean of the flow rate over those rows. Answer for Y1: 363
